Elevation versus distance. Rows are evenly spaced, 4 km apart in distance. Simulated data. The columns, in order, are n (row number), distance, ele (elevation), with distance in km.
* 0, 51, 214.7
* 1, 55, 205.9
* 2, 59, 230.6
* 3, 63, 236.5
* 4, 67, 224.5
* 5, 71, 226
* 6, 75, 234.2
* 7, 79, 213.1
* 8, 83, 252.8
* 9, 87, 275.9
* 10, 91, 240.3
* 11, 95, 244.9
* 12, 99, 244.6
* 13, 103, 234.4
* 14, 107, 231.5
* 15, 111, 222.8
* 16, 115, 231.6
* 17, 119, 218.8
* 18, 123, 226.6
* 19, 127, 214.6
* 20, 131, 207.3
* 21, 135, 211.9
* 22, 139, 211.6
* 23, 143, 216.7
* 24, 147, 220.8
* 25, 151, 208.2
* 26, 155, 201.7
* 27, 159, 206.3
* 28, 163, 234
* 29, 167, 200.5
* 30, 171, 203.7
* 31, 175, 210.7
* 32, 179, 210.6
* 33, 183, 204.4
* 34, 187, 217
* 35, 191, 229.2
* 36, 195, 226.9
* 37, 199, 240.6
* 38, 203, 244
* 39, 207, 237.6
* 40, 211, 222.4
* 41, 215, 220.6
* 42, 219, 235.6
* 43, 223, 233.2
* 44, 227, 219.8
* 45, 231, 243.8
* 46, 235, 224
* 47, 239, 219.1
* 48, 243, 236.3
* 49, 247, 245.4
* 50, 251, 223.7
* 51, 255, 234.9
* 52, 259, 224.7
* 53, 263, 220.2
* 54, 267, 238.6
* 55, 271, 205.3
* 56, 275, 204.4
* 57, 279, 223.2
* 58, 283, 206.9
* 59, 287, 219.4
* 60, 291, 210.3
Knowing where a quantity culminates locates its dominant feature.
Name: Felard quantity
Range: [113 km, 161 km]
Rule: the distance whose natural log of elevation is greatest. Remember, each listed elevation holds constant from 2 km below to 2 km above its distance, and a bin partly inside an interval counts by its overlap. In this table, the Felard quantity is 115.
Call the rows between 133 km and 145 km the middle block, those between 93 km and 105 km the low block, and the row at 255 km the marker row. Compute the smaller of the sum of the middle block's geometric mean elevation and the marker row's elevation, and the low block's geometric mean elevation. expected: 241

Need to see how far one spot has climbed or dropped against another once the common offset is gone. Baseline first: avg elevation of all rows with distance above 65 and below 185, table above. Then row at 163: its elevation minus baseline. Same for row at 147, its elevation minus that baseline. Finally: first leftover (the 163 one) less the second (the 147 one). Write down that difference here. 13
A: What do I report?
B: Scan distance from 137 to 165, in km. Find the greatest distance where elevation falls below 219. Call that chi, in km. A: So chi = 159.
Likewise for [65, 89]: 79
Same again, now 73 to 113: 79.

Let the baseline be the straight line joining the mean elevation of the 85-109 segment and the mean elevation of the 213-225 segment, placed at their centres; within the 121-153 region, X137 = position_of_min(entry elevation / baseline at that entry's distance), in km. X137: 131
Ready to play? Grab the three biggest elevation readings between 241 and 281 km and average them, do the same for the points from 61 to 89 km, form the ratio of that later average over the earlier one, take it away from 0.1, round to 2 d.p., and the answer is -0.84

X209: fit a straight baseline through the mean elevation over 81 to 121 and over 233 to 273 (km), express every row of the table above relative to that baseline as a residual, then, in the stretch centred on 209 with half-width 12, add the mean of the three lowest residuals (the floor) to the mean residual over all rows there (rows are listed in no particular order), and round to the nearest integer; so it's -2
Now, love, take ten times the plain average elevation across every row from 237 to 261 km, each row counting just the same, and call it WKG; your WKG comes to 2307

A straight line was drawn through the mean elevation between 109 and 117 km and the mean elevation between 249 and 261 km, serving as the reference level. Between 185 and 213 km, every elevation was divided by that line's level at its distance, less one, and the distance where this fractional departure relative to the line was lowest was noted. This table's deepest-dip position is 187 km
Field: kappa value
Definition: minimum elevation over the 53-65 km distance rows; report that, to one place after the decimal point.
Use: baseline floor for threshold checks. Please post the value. 205.9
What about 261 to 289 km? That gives 204.4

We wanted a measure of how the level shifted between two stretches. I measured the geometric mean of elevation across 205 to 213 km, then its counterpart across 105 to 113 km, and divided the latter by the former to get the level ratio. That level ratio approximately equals 0.99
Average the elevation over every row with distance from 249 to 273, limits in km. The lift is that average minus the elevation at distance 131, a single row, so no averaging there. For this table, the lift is 17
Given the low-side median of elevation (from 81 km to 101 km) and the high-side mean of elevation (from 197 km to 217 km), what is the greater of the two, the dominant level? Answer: 245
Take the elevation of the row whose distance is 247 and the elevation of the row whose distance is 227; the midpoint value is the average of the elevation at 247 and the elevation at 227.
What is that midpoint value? 233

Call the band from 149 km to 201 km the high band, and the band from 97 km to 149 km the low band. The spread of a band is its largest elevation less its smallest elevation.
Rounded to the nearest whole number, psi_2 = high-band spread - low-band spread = 3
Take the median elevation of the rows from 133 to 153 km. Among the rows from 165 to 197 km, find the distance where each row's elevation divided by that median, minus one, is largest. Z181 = 191 km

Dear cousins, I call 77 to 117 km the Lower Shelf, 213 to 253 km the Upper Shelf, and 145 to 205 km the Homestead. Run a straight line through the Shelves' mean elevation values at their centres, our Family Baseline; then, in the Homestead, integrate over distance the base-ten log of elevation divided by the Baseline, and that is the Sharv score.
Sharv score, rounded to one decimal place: -2.0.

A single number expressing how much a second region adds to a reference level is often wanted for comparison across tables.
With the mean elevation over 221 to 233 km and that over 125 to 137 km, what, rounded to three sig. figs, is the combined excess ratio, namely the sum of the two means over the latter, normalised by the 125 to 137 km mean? 2.10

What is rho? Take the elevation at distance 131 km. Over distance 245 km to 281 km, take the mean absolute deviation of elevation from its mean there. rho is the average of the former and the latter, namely 109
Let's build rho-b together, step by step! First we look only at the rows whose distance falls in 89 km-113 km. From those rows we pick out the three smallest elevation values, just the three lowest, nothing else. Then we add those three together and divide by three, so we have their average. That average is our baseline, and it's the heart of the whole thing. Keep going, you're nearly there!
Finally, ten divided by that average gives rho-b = 0.0436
